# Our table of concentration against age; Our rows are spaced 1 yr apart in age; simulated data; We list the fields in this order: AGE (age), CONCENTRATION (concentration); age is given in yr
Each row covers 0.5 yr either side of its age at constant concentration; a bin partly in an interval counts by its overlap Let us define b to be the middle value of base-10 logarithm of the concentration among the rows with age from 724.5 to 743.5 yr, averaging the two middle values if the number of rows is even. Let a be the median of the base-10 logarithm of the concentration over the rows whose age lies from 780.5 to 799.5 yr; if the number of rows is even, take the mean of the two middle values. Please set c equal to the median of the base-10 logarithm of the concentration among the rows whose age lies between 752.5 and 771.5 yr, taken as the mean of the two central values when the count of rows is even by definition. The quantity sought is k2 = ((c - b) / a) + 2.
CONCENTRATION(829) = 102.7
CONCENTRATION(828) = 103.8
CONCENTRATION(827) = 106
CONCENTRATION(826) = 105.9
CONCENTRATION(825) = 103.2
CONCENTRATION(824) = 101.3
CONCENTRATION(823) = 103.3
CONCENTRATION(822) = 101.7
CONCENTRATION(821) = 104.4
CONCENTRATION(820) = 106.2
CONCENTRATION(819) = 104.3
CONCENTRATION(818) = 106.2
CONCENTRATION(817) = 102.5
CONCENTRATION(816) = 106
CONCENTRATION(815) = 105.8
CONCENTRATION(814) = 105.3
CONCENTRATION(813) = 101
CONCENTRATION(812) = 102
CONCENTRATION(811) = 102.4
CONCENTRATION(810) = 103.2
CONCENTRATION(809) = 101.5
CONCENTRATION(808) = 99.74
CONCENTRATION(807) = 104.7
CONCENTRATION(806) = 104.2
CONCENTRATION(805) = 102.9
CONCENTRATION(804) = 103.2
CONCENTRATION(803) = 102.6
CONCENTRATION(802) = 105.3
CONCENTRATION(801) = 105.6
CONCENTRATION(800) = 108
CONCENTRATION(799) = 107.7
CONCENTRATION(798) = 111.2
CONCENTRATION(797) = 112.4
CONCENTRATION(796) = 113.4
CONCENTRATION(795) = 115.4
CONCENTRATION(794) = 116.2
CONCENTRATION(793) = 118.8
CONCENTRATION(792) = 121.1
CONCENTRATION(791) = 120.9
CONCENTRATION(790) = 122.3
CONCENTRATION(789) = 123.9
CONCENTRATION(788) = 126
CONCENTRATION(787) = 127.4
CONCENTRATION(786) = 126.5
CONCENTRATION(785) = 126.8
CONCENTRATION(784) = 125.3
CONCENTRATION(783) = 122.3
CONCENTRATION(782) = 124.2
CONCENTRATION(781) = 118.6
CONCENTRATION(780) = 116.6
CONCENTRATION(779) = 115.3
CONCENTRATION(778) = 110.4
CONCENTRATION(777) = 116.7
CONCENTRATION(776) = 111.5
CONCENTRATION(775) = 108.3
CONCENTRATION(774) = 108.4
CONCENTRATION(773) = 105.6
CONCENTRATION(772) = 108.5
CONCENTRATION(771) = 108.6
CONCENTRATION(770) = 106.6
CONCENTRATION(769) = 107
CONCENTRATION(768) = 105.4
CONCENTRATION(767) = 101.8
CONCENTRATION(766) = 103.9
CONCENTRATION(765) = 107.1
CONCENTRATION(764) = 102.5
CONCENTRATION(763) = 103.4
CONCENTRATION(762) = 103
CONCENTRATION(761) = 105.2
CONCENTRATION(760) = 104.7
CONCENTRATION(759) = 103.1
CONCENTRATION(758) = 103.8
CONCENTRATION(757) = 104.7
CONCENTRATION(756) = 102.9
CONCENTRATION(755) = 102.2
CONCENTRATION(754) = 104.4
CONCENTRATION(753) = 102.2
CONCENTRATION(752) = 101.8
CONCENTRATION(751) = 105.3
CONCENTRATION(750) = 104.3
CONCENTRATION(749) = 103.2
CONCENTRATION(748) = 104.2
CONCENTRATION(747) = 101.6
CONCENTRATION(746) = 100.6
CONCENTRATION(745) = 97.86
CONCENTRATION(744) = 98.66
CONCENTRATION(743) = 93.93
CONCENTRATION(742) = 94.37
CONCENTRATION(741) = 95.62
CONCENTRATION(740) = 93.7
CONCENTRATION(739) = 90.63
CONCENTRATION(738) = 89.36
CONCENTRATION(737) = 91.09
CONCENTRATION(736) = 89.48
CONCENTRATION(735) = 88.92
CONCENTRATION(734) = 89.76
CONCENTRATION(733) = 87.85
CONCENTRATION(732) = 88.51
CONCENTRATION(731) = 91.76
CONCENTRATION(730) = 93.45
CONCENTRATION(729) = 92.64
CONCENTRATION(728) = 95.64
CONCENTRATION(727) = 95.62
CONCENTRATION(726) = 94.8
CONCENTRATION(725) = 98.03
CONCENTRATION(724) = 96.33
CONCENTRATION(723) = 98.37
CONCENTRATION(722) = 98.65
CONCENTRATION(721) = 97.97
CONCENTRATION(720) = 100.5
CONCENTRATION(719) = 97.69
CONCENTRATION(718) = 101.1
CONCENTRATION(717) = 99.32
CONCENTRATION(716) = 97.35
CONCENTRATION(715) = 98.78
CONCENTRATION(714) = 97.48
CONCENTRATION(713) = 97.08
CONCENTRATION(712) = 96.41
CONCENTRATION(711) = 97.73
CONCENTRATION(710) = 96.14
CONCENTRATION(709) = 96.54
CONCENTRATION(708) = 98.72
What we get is 2.02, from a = 2.08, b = 1.97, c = 2.02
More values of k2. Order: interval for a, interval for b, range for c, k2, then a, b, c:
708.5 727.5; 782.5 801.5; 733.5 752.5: 1.95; 1.99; 2.08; 1.98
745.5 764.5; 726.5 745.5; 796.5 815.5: 2.03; 2.01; 1.97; 2.02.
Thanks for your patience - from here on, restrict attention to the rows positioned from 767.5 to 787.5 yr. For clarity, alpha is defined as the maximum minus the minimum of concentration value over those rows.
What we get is 22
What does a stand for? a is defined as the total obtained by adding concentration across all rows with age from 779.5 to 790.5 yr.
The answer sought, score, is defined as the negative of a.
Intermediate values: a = 1360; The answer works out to -1360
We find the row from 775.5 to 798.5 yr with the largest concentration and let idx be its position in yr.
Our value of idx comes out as 787 yr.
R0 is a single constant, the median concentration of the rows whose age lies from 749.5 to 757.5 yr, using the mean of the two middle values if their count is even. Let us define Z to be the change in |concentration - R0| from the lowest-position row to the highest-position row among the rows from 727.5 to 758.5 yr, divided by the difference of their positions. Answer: -0.26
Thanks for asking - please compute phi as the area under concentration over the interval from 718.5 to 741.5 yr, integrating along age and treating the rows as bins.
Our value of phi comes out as 2156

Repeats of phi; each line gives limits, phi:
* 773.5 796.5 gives 2736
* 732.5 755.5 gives 2231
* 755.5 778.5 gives 2443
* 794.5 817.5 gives 2426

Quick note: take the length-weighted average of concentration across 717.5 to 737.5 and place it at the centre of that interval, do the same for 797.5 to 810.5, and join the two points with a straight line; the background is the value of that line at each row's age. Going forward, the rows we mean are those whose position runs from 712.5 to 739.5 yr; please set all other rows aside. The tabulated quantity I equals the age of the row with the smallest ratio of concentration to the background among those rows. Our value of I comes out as 733 yr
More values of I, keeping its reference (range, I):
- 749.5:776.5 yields 767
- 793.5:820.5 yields 808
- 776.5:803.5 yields 803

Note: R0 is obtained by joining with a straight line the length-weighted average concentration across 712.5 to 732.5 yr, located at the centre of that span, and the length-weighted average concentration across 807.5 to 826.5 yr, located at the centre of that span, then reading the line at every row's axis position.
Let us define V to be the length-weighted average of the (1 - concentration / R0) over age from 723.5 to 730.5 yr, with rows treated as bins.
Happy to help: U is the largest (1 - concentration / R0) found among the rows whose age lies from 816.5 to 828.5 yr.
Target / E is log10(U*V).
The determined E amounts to -3.4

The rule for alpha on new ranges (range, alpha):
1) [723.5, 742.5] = 10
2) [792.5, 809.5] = 19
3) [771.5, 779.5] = 11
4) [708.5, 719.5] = 5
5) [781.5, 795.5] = 12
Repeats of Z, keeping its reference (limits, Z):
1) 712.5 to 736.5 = 0.33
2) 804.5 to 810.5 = -0.06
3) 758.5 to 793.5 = 0.43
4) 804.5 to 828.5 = -0.02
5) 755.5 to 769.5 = 0.21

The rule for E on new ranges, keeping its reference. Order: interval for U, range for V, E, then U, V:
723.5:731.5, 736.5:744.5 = -2.6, 0.06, 0.05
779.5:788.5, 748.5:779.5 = -2.0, -0.16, -0.06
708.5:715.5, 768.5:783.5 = -3.2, -0.01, -0.12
